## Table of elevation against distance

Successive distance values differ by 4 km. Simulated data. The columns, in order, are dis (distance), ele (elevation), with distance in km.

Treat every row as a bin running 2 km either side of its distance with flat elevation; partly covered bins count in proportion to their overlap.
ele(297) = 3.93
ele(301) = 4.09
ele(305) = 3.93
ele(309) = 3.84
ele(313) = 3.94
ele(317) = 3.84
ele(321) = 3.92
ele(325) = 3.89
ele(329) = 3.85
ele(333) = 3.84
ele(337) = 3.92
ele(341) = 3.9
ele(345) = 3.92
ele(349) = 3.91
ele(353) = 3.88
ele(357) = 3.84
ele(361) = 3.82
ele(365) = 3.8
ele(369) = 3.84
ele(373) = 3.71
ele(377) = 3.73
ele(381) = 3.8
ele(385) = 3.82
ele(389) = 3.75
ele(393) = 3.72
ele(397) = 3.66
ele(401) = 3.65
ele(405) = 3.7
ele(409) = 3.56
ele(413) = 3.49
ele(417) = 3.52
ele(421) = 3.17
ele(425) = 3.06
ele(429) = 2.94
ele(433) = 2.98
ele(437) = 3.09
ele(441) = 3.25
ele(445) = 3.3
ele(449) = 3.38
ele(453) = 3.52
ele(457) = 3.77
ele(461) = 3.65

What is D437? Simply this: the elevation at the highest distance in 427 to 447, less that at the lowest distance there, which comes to 0.36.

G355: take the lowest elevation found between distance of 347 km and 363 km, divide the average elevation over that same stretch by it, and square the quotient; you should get 1.02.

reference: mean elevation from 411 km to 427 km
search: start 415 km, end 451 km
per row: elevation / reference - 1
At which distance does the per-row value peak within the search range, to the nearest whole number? 417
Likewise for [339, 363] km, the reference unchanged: 345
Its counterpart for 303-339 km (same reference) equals 313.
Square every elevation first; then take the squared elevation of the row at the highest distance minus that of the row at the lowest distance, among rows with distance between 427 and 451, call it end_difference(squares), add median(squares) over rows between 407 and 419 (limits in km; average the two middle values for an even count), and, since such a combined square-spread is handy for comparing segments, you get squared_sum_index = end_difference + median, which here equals 15.2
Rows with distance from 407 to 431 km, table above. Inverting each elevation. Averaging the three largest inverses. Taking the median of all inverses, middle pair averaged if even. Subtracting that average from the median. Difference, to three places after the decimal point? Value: -0.026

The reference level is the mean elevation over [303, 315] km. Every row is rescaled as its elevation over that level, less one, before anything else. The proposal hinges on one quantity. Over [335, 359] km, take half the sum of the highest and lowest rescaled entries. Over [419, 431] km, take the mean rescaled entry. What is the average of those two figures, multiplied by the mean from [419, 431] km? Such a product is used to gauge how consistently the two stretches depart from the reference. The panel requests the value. 0.024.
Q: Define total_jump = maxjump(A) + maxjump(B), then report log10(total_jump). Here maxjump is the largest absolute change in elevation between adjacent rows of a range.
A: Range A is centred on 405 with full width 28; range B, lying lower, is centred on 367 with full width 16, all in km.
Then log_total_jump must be -0.57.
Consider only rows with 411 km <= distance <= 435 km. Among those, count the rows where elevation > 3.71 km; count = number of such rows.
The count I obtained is 0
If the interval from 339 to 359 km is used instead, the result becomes 5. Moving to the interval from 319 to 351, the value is 8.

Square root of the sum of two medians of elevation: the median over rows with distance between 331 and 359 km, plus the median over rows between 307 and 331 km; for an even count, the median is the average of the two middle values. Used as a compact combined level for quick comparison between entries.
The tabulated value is 2.79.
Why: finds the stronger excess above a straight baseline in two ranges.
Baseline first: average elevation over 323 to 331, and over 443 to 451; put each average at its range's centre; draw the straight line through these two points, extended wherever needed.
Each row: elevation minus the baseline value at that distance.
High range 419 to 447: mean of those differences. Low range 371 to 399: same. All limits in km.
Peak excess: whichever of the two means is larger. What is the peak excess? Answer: 0.128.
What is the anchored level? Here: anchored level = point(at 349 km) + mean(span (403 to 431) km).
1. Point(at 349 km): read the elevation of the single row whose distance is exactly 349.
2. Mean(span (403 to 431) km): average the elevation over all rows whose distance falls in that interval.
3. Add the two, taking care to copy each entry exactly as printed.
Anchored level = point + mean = 7.3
